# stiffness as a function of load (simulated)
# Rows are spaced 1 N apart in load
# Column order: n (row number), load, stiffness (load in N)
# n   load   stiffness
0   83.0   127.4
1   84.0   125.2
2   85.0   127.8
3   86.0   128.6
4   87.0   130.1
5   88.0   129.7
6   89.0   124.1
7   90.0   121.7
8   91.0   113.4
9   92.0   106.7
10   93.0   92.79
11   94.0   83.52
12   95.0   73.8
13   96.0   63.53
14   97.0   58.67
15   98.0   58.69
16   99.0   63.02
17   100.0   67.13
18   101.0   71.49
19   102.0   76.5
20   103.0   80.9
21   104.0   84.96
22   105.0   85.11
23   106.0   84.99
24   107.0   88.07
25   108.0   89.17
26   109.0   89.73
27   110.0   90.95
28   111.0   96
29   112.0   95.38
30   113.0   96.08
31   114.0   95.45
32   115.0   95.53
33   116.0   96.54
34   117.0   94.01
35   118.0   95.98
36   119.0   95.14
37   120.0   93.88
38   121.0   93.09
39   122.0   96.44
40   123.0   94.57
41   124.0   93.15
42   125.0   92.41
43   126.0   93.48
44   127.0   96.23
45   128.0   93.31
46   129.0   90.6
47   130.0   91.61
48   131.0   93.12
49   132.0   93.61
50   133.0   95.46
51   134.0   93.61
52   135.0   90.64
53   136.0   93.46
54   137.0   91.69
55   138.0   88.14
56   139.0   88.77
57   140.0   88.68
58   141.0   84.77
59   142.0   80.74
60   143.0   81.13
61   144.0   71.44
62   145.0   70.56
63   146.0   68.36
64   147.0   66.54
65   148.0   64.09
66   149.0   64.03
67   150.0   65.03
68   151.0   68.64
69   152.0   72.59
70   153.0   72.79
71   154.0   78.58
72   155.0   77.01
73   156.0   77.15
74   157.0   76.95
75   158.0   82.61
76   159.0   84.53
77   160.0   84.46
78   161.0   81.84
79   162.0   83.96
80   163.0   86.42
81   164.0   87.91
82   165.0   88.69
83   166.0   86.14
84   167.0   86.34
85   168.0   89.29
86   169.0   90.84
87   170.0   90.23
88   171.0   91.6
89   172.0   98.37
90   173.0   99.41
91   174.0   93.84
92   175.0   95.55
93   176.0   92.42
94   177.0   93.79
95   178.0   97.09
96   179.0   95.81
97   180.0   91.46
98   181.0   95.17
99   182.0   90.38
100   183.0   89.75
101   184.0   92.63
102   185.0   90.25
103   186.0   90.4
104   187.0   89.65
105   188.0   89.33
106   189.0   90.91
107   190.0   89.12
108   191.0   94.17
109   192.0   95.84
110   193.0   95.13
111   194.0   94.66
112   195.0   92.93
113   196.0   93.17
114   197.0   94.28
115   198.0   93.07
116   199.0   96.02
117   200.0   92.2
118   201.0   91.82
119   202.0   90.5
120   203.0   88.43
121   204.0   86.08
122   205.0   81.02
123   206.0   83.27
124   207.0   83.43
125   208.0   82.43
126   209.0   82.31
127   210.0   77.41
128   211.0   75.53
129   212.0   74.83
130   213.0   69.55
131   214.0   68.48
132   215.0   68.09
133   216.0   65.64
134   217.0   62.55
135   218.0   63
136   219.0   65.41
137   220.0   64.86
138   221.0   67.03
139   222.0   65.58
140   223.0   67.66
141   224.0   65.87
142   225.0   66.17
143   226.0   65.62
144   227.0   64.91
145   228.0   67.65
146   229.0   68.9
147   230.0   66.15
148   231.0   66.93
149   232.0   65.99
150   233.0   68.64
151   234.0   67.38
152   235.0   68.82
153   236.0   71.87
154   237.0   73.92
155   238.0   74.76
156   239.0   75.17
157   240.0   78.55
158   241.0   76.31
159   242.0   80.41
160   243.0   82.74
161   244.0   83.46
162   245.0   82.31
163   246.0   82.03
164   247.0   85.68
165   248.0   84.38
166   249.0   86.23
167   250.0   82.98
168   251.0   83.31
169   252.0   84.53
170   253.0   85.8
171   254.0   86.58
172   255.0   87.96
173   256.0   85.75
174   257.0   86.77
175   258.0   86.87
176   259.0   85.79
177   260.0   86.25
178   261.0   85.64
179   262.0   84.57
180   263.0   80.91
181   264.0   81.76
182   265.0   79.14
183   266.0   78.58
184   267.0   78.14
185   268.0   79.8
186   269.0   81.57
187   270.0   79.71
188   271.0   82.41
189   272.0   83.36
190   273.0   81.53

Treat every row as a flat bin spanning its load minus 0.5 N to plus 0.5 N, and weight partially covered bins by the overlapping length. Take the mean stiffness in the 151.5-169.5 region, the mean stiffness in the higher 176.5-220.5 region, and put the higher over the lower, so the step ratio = 1.03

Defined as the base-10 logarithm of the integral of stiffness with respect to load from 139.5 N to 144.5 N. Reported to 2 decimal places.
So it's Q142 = 2.61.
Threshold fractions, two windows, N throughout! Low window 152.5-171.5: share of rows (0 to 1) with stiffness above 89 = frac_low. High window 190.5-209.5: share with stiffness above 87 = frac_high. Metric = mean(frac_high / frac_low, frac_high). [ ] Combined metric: 2.0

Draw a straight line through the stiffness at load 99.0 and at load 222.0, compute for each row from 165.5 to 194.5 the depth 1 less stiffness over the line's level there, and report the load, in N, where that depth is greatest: 166.0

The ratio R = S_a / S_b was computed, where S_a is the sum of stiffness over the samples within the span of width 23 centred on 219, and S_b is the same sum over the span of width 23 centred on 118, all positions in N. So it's 0.74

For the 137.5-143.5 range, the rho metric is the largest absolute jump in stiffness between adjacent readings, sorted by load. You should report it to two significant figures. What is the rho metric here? 4.0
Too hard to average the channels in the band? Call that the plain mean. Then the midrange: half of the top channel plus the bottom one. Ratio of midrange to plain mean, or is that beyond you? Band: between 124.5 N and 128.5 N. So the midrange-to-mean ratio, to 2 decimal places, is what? 1.00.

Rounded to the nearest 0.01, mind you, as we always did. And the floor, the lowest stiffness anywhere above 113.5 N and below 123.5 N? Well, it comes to 93.09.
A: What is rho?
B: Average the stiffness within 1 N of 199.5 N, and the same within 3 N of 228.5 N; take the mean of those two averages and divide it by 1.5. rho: 54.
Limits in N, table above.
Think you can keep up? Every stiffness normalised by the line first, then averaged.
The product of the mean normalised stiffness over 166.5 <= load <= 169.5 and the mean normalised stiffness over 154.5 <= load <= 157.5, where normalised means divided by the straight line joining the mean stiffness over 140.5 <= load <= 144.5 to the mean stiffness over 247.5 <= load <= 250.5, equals 1.06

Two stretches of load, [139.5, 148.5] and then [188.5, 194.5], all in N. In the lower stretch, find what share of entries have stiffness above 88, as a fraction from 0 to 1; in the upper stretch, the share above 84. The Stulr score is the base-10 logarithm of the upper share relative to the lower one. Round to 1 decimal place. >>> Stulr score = 1.0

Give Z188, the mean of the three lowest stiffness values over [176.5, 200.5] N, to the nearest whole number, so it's 89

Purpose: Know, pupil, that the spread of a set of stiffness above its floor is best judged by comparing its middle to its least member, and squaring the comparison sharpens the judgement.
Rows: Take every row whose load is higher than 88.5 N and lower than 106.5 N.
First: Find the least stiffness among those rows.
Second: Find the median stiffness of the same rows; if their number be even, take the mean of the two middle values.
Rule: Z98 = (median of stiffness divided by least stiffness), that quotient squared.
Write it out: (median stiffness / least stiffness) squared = 1.96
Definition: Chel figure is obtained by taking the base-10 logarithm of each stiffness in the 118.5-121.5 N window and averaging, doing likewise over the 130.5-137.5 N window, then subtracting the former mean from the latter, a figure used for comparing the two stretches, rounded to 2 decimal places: 0.00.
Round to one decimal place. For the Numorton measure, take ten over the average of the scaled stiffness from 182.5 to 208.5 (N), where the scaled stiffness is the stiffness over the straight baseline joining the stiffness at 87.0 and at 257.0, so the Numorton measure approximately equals 11.3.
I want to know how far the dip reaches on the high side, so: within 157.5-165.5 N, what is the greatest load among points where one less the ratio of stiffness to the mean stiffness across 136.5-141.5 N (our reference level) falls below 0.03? 165.0 N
